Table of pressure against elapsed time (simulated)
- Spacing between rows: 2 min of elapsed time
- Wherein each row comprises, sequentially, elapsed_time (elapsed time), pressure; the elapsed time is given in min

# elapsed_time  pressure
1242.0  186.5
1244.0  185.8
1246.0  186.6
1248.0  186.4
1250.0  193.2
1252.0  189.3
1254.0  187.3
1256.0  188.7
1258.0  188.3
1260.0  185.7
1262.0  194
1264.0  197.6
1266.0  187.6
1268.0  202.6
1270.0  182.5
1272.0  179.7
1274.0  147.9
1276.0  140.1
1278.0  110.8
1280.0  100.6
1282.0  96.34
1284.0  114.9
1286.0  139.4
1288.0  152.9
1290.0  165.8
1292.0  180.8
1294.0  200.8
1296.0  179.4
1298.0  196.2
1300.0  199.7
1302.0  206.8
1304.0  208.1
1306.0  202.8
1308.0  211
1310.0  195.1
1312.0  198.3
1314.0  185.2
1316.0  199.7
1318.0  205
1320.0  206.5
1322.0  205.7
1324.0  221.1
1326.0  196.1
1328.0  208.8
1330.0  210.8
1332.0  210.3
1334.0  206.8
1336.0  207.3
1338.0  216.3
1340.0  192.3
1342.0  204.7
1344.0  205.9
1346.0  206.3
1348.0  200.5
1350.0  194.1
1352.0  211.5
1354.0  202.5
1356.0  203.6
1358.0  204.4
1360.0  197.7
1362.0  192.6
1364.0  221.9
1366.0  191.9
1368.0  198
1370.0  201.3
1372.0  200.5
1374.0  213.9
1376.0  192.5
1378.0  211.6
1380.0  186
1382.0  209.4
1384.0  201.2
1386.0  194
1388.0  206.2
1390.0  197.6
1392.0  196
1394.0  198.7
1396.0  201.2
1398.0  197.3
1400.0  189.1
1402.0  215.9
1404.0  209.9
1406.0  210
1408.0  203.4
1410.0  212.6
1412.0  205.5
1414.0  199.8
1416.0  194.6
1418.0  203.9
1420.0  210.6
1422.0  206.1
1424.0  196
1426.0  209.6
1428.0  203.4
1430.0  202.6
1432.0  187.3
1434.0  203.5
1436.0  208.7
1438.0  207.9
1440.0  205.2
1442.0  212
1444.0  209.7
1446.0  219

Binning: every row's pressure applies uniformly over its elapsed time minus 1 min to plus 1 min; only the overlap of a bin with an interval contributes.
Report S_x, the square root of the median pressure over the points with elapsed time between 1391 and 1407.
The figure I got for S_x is 14.1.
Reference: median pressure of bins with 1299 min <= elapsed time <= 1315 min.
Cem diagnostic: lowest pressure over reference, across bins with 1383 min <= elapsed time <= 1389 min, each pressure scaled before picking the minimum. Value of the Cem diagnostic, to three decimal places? 0.964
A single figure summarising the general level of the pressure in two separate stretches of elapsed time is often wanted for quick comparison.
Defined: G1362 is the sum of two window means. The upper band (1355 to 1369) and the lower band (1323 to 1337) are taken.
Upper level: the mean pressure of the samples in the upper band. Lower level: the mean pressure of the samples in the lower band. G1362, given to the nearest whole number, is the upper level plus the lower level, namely 410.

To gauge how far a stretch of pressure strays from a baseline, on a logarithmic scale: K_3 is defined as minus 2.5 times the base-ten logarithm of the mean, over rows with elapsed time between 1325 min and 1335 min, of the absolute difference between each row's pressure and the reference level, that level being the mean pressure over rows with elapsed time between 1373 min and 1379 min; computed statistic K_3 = -1.6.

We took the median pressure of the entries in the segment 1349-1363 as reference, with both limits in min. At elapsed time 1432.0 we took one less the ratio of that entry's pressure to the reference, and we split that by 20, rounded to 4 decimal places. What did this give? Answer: 0.0038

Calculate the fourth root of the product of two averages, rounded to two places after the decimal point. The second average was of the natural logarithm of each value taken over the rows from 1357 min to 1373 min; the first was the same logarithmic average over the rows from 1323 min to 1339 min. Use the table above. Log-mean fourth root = 2.31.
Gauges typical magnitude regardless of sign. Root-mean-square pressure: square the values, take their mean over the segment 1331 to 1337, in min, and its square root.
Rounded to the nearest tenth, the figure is 208.1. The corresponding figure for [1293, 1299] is 192.4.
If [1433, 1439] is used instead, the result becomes 206.7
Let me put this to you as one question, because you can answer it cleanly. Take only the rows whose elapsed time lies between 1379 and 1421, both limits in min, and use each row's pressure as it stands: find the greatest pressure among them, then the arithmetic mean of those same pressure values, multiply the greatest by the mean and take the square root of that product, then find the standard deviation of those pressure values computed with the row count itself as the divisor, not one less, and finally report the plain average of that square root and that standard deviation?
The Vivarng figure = 108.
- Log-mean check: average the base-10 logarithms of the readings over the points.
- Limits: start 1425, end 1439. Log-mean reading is 2.308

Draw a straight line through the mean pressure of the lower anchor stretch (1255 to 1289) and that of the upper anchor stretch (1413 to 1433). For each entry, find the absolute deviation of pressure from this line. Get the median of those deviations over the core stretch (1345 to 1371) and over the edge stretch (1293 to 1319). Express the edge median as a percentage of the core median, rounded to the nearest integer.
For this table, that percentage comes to 163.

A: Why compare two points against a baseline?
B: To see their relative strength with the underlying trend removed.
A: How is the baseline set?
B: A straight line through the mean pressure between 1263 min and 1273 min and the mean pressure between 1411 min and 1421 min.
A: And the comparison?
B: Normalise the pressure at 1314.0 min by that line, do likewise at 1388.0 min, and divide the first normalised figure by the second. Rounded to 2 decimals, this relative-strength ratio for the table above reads 0.93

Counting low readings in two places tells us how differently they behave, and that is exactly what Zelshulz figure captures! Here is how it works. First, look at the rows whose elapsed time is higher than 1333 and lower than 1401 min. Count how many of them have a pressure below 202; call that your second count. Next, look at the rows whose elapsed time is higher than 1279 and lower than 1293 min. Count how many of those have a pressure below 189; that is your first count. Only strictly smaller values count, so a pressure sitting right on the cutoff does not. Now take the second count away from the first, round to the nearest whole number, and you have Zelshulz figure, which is -12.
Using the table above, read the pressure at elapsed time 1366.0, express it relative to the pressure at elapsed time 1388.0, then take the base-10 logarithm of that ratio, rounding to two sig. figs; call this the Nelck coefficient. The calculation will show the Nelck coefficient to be -0.031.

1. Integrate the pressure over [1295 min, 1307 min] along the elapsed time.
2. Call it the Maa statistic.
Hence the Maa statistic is 2386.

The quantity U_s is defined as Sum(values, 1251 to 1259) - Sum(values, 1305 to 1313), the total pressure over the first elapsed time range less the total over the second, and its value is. -54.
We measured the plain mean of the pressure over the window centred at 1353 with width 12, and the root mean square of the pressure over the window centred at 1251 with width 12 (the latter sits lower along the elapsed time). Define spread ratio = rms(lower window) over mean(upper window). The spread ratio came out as 0.93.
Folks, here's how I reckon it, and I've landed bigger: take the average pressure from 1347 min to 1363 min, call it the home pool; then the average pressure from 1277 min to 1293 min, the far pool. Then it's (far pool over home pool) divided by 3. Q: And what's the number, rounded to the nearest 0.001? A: 0.220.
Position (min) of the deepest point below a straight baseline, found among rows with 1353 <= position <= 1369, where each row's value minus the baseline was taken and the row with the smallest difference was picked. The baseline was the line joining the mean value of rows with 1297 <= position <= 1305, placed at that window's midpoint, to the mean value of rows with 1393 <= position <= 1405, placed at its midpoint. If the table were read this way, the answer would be 1366.0 min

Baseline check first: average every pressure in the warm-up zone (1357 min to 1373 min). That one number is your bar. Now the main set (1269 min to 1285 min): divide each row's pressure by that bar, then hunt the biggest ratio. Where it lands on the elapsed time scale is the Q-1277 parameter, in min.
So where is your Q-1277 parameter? 1270.0 min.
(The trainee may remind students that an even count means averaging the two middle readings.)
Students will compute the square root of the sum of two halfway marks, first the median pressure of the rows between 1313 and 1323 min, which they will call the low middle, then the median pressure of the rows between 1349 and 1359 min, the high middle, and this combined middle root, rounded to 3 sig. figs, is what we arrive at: 20.2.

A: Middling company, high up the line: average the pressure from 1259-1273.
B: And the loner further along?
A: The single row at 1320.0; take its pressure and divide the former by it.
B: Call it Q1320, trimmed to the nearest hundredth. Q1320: 0.92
